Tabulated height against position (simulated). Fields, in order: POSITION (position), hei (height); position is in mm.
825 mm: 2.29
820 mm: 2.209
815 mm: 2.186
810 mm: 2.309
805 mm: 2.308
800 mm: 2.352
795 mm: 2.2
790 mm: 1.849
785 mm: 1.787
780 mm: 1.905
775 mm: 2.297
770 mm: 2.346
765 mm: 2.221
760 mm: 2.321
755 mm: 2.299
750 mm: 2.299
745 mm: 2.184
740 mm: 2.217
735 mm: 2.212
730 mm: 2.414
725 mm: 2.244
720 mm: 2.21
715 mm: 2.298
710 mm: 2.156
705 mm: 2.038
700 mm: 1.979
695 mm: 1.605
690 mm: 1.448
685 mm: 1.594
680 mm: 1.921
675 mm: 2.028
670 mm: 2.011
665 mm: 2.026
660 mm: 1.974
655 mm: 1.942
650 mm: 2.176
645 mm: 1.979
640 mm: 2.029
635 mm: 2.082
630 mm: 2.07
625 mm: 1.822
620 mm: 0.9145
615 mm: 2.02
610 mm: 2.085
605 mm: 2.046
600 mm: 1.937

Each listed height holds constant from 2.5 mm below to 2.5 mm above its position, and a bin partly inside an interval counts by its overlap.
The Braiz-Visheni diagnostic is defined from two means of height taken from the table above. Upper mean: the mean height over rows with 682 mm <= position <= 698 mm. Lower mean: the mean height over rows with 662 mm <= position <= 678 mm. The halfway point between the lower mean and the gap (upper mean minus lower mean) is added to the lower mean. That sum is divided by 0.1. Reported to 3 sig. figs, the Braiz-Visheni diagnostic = 28.0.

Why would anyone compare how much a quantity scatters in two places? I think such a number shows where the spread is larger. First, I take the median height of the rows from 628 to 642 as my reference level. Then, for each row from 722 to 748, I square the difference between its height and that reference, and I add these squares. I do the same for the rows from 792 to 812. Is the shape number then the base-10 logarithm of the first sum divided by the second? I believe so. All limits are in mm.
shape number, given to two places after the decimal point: -0.01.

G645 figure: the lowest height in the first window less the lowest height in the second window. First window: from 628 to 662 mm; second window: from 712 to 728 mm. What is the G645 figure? -0.3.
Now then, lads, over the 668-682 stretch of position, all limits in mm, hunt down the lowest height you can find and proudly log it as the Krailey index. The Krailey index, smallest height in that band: 1.921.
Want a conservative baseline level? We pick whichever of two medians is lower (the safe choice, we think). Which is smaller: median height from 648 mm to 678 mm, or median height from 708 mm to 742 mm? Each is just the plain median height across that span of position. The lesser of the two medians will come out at 2.02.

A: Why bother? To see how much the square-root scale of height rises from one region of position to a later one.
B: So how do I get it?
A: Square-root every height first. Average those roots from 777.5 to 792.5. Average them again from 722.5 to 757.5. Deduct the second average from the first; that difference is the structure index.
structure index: -0.15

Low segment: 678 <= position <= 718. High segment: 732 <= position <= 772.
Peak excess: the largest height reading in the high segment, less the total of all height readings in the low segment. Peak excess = -12.7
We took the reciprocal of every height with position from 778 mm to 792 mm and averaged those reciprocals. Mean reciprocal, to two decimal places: 0.54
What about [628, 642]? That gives 0.49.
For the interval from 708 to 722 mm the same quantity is 0.45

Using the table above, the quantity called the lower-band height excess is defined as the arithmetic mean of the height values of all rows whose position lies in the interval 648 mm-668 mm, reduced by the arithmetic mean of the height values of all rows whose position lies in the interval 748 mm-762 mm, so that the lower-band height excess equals -0.28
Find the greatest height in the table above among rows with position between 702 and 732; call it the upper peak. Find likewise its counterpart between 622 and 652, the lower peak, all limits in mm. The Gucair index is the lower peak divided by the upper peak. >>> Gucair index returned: 0.90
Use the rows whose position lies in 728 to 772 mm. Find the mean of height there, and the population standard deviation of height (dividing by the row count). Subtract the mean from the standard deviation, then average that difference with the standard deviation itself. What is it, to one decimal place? -1.1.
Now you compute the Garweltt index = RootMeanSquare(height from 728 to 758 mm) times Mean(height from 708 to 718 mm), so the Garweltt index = 5.1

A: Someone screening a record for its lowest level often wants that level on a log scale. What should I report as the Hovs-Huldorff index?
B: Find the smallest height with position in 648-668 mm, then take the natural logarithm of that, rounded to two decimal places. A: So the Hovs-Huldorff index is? 0.66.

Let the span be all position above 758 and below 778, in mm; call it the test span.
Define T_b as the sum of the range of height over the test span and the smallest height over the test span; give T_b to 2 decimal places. 2.35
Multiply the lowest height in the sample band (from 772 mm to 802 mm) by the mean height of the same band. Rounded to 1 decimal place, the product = 3.7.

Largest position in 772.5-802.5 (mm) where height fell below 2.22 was 795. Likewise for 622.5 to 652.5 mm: 650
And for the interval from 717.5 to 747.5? 745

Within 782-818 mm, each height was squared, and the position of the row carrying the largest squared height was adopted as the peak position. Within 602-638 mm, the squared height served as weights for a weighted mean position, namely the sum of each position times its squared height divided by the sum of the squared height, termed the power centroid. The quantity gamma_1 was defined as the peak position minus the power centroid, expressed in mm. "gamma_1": 180.1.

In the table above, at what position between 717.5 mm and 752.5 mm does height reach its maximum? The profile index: 730 mm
